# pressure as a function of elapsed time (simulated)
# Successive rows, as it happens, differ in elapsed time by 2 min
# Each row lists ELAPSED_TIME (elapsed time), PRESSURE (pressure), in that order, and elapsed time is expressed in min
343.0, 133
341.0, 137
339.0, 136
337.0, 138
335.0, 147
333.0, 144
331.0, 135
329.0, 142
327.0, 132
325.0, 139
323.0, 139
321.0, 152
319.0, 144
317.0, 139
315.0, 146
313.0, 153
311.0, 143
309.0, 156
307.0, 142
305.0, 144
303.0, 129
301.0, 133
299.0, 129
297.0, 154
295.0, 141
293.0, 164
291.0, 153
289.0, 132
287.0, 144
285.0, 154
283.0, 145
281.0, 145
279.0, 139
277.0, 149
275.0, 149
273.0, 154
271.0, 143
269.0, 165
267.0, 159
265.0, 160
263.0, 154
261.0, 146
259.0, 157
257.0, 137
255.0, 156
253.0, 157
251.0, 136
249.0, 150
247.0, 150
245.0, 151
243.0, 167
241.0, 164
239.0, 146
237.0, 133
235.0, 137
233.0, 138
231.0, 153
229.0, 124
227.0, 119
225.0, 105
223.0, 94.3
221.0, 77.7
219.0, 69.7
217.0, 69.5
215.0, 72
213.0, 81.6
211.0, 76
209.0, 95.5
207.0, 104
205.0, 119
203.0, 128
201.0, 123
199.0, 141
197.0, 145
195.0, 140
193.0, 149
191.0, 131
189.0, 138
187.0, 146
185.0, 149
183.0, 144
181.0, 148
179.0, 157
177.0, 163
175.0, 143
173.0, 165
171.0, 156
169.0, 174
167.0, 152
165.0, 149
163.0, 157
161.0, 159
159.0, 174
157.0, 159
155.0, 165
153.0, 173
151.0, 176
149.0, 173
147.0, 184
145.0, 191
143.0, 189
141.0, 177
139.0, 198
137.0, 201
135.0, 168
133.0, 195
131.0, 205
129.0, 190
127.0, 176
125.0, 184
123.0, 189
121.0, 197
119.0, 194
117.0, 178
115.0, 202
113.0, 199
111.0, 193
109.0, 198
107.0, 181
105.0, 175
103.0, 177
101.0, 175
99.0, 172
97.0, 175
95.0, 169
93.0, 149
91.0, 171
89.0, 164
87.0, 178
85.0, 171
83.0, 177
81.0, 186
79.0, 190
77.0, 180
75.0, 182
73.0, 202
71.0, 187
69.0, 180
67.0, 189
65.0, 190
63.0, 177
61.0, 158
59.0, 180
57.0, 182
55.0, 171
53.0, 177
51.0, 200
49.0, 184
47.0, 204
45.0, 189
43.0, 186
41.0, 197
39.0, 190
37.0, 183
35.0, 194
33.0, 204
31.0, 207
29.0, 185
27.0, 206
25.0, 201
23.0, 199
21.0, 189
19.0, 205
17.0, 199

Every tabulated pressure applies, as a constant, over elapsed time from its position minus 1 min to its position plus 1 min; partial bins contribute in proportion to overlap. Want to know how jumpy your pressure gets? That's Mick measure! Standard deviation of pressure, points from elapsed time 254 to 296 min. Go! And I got 9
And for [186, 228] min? 28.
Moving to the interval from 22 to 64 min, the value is 13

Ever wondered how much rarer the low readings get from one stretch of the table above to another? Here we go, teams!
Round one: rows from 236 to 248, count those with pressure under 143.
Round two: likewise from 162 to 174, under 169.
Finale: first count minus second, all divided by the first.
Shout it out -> -4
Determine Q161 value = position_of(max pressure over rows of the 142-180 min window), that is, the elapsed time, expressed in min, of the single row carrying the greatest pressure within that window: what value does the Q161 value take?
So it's 145.0 min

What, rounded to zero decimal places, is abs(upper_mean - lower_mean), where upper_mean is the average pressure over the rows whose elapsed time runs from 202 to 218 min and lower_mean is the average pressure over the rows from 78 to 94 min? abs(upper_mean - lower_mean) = 80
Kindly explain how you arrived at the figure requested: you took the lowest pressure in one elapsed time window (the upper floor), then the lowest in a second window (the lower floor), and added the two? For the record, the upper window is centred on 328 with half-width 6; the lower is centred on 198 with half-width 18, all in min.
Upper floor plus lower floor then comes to 204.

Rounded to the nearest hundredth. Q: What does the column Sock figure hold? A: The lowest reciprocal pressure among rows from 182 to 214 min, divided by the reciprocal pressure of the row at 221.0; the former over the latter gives 0.52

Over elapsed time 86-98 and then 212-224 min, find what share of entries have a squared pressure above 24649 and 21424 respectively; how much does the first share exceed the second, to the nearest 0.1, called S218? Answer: 0.8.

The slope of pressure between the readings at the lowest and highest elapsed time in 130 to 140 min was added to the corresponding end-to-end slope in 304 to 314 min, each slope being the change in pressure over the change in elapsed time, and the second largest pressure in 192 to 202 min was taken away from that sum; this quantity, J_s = -145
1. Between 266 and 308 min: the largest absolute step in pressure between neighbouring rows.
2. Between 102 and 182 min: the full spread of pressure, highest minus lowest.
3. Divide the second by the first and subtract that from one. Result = -1.5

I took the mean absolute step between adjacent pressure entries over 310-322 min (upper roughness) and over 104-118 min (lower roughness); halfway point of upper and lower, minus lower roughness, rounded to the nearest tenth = -1.4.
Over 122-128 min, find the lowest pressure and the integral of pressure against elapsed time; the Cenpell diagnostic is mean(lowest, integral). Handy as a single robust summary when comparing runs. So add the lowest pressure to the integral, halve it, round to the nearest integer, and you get 637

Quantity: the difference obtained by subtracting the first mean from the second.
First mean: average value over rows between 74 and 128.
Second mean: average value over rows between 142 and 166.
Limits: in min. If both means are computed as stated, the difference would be -10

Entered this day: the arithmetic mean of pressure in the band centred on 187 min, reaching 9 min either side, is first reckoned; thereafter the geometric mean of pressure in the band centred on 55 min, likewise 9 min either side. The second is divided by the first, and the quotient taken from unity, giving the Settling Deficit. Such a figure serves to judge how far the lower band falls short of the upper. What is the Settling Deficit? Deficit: -0.25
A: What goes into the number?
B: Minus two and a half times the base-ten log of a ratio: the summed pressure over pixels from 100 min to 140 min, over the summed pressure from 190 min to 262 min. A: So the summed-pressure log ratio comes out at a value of 0.2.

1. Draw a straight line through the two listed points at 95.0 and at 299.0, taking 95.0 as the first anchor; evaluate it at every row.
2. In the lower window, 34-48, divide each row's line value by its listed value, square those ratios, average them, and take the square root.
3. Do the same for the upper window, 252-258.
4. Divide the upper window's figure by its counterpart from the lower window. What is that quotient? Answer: 0.98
